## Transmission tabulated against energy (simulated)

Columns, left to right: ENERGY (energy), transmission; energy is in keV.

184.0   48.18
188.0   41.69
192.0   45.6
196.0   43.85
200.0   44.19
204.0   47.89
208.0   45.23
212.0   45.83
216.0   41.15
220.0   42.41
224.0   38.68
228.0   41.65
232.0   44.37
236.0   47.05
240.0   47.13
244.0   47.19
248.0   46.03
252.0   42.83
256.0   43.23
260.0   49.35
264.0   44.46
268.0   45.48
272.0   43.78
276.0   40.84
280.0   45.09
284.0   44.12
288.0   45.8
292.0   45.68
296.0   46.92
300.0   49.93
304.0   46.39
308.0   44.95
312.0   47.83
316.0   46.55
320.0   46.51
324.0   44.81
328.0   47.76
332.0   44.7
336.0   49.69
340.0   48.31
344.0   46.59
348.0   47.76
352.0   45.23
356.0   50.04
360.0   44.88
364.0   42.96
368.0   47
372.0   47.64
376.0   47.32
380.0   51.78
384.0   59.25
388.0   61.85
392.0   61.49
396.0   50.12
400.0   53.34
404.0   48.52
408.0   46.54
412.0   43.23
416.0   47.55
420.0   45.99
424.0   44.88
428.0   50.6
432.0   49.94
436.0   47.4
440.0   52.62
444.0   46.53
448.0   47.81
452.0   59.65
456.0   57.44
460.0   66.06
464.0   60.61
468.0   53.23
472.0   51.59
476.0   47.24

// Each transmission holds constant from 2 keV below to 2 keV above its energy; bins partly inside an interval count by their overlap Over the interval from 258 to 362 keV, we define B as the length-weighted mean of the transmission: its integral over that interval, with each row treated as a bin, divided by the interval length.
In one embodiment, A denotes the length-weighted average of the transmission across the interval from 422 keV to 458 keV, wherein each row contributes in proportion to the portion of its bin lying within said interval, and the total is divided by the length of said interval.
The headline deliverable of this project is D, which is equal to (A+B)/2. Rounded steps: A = 50.8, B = 46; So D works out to 48.5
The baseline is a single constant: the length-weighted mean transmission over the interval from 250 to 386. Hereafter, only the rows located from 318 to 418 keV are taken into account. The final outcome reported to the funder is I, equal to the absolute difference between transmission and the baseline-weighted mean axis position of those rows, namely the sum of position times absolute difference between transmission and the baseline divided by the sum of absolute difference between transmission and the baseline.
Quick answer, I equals 380.0 keV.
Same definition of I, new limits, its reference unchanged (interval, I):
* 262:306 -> 280.5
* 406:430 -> 420.6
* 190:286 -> 238.6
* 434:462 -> 454.1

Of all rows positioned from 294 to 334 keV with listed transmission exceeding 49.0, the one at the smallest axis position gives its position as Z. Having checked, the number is 300.0 keV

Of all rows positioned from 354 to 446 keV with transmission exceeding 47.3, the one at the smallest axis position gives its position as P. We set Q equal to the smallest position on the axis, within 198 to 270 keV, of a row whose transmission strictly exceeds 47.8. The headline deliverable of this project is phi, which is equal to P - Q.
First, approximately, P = 356.0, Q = 204.0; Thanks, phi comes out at 152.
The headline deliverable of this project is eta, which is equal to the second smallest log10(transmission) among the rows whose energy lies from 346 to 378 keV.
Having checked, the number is 1.65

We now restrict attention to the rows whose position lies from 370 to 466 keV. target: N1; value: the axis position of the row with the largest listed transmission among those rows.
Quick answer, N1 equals 460.0 keV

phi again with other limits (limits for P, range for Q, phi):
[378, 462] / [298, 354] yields 80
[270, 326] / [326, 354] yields -36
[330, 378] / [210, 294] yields 76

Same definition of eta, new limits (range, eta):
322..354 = 1.65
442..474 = 1.68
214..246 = 1.61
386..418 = 1.67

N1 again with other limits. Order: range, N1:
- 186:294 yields 260.0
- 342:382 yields 380.0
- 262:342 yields 300.0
